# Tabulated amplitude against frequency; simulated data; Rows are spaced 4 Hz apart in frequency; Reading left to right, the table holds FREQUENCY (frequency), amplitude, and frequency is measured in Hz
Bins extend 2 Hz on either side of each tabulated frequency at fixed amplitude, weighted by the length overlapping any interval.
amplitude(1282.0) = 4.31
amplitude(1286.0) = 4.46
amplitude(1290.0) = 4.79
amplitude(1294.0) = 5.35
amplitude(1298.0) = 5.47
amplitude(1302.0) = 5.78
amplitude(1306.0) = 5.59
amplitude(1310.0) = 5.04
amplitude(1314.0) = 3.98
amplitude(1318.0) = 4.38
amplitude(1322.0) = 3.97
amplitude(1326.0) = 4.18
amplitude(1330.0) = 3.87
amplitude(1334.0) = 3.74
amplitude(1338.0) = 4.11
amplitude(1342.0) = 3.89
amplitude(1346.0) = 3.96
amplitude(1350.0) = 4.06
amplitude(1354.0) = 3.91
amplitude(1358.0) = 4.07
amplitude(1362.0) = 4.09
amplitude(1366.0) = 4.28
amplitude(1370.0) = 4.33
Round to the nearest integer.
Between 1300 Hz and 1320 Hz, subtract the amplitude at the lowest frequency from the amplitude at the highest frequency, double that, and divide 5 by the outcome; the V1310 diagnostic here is -2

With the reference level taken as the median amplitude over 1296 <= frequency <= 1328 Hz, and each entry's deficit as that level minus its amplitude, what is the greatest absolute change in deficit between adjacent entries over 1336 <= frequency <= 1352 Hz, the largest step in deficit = 0.22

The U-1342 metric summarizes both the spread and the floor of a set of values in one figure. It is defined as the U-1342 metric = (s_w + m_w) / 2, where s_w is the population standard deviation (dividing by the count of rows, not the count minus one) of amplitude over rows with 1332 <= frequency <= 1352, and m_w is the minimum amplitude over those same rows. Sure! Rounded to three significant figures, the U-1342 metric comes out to 1.94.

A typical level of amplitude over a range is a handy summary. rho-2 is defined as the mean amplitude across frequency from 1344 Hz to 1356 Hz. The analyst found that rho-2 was 3.98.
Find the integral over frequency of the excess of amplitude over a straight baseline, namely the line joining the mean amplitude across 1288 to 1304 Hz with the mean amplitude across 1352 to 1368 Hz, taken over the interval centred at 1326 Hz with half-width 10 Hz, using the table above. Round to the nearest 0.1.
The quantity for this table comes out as -14.6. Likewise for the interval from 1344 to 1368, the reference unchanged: -2.5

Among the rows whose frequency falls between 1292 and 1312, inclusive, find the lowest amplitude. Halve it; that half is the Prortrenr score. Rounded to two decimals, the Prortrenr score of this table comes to 2.52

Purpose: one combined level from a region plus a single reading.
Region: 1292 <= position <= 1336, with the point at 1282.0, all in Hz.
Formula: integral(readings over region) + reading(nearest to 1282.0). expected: 210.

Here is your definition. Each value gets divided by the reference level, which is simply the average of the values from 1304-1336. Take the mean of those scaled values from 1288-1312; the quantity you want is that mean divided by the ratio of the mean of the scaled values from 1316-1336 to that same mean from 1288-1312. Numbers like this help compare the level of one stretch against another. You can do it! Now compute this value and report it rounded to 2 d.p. 1.63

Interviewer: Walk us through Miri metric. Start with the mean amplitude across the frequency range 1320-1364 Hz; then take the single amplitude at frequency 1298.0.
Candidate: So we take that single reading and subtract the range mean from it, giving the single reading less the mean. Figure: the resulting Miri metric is 1.5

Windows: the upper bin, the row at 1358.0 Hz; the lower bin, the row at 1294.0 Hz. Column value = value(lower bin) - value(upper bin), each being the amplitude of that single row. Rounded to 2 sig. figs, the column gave 1.3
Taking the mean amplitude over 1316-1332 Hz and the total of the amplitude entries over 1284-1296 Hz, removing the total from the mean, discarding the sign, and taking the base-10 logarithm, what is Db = 1.02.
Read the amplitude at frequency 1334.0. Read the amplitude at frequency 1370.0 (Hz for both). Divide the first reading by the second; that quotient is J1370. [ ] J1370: 0.86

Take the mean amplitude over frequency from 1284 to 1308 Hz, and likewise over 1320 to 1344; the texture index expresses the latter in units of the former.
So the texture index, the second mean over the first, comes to 0.76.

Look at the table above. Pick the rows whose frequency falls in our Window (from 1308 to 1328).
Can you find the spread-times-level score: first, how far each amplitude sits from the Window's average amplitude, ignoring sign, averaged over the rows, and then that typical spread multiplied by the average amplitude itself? 1.4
